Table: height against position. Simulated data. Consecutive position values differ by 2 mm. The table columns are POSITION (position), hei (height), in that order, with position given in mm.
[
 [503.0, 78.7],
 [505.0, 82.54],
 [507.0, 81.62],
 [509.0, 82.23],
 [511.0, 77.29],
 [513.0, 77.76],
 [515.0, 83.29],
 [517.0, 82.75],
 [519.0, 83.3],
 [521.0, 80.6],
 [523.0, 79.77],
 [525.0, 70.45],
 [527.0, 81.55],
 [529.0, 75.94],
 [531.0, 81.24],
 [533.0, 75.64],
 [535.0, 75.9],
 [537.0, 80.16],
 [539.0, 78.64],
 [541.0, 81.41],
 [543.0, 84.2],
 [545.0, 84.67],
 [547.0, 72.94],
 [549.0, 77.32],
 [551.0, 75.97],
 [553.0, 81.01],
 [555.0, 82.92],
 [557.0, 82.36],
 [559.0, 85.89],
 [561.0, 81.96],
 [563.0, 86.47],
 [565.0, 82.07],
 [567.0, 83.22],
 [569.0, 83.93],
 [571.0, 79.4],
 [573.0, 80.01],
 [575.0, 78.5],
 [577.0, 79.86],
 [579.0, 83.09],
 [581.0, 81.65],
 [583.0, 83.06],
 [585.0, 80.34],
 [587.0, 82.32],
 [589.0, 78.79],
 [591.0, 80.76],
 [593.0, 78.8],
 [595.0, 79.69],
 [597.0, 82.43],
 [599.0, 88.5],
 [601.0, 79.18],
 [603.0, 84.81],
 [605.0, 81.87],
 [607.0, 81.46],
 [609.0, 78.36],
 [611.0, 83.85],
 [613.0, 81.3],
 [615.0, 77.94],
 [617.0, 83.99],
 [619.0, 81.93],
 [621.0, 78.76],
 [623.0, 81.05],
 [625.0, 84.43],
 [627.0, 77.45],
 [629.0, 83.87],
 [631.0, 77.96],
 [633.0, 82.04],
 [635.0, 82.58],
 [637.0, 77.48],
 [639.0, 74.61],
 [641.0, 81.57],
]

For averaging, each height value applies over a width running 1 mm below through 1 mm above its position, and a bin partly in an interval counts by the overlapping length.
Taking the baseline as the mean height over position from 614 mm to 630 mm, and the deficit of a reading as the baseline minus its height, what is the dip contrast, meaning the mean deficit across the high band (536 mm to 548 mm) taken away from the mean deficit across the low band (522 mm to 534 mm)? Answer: 3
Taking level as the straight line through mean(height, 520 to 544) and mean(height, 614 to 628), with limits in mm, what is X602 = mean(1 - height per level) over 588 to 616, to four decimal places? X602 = -0.0112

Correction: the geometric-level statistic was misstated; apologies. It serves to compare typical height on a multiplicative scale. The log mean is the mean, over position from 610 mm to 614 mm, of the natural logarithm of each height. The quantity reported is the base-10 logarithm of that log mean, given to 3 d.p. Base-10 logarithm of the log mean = 0.645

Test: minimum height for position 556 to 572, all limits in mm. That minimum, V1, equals 79.4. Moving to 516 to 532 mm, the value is 70.45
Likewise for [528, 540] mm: 75.64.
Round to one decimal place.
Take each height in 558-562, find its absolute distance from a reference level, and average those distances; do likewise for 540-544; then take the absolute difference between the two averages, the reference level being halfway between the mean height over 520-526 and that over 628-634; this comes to 1.1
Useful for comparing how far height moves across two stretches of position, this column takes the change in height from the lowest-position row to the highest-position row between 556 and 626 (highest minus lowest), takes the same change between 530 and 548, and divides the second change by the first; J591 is -4.0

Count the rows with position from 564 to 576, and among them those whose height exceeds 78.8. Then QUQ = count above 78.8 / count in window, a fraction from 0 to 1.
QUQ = 0.83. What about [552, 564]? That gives 1.00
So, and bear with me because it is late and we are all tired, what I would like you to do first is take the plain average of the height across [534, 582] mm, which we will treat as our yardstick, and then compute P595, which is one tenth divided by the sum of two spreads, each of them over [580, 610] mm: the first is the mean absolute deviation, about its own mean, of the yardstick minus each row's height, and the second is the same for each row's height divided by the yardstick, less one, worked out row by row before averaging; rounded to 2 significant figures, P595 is 0.052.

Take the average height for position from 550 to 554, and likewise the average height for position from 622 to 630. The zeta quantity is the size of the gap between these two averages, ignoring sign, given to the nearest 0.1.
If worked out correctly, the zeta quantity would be 3.2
